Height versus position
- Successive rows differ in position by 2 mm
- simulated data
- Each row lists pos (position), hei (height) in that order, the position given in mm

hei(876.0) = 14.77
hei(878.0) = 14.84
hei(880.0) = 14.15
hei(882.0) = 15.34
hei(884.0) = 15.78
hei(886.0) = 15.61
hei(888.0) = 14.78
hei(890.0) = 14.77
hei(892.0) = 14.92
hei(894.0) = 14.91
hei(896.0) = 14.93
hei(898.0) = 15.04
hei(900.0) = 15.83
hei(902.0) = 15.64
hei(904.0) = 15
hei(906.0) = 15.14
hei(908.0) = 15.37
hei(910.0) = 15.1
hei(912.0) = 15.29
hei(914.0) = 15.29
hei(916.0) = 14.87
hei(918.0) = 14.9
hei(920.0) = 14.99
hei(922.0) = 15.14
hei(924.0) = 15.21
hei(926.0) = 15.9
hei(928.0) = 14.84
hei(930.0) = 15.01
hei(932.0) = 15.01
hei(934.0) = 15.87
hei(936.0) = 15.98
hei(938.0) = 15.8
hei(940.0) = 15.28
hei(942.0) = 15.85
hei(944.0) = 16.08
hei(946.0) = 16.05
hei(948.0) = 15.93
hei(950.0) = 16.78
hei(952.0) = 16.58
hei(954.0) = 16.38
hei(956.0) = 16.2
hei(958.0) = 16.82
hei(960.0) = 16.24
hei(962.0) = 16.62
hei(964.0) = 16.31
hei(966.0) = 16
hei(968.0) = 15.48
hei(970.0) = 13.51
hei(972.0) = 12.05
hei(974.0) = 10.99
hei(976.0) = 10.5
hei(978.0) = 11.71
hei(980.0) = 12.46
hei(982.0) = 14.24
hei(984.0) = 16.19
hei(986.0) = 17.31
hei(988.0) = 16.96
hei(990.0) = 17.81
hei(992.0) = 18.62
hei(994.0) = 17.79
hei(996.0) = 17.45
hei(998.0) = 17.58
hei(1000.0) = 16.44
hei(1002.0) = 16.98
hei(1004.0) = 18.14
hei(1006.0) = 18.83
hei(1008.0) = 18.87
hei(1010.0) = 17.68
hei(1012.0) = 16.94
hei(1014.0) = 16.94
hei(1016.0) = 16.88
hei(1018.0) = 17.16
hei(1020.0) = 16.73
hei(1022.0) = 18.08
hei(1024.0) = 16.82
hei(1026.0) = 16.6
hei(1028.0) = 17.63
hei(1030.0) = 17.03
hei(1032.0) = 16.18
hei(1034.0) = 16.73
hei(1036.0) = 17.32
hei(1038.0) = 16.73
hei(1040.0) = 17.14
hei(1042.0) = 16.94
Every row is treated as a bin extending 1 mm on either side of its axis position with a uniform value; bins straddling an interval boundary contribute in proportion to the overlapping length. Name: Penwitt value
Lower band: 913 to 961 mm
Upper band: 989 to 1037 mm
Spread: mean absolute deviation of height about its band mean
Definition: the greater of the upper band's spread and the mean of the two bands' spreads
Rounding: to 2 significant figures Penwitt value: 0.60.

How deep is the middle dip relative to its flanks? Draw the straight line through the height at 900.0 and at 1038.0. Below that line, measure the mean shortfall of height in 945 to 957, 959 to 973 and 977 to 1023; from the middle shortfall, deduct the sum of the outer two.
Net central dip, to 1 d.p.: 1.6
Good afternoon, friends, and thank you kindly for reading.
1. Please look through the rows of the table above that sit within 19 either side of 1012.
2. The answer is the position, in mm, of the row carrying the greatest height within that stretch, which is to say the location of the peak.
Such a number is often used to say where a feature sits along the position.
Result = 1008.0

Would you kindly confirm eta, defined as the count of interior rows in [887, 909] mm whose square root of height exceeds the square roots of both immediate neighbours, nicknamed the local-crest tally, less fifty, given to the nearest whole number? -48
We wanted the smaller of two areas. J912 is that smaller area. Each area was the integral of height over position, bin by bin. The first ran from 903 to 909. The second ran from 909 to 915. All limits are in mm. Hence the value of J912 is 91.0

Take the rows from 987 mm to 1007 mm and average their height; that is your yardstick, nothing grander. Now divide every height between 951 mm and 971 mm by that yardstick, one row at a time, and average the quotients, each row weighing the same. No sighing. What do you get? 0.91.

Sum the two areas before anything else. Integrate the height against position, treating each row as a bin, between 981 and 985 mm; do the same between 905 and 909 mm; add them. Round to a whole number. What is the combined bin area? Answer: 122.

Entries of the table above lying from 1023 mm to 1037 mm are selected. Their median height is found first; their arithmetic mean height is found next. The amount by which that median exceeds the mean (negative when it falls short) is -0.08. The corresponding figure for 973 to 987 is -0.88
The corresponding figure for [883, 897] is -0.18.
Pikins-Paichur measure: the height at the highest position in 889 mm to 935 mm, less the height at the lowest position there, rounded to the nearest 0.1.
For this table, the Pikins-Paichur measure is 1.1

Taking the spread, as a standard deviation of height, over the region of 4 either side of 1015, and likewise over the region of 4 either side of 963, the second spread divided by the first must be 2.1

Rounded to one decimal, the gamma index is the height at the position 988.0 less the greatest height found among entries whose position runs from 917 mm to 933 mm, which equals 1.1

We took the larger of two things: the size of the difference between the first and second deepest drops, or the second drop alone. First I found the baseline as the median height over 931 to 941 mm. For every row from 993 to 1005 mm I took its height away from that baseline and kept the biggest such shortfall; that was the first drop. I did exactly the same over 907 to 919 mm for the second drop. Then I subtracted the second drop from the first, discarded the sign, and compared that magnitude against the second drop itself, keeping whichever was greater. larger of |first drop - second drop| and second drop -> 1.6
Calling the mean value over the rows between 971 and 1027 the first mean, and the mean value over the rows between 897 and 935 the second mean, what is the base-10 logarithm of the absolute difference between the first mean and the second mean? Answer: 0.00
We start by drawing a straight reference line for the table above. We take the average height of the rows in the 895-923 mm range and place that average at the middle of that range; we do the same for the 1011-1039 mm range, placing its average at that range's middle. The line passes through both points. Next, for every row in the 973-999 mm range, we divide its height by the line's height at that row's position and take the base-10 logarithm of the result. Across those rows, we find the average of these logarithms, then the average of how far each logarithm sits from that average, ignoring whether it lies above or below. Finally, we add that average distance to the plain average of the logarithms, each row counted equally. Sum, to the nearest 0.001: 0.040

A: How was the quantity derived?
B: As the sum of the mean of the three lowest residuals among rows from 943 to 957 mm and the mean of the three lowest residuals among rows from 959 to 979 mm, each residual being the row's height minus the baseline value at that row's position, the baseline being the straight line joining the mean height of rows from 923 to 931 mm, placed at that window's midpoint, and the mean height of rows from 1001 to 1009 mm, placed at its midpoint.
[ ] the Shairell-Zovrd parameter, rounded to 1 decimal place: -6.1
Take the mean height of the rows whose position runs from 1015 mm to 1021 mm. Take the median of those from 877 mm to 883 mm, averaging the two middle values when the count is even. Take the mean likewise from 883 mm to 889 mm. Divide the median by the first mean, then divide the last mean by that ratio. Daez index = 17.6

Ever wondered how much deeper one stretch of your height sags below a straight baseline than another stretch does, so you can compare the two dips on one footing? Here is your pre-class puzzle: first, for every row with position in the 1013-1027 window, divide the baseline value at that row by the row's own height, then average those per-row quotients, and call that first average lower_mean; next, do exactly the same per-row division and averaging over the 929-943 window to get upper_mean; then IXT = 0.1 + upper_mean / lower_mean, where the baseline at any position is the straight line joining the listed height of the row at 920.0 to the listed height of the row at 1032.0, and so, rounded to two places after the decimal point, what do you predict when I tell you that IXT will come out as 1.13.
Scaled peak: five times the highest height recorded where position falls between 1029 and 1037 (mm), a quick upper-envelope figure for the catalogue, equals 86.6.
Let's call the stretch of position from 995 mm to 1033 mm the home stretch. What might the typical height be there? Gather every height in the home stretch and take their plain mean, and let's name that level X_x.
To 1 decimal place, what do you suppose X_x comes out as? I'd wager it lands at 17.3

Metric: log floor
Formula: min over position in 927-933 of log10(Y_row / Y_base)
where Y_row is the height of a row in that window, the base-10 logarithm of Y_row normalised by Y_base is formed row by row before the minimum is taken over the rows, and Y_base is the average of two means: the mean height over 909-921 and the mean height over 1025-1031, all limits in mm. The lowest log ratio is -0.03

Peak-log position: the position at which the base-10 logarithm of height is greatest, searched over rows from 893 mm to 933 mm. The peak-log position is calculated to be 926.0 mm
